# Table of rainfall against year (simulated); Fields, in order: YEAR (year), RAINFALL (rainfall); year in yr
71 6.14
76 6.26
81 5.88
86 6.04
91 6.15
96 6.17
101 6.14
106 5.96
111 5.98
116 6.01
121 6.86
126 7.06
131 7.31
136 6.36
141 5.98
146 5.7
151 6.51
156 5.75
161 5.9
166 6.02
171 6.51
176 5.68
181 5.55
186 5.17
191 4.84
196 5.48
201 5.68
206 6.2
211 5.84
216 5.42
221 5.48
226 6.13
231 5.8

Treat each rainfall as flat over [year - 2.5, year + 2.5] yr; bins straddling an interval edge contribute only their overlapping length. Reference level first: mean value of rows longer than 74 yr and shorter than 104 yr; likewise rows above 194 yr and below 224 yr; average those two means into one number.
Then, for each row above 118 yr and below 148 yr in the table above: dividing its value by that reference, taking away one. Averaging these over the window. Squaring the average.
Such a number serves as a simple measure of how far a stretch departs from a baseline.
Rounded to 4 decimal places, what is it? 0.0122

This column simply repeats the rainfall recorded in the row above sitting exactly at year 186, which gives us 5.17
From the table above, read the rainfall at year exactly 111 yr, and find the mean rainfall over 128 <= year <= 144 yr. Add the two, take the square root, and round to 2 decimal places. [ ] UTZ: 3.54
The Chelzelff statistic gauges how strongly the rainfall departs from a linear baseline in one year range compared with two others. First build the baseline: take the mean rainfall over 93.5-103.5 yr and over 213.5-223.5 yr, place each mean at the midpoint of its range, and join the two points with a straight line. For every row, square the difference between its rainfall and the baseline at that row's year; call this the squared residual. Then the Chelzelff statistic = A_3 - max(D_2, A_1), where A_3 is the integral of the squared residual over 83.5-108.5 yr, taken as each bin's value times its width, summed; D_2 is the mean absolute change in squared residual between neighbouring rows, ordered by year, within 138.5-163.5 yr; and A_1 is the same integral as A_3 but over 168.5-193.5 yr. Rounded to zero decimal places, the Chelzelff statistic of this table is -7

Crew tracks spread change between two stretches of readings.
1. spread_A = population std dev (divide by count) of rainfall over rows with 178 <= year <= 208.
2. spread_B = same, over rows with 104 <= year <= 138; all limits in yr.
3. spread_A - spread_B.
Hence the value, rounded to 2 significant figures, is -0.10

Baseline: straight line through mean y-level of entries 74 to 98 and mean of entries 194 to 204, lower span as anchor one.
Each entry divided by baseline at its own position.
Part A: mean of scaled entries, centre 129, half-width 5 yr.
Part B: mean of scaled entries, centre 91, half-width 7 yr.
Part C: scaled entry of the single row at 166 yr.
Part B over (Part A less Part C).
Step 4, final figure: 6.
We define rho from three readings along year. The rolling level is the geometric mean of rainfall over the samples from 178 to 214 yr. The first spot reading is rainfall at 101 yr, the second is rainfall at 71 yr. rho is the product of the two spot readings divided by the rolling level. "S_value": 6.8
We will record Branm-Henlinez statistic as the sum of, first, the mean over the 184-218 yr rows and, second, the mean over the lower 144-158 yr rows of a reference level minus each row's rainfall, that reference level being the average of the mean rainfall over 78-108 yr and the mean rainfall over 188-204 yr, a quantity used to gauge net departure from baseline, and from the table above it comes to -0.1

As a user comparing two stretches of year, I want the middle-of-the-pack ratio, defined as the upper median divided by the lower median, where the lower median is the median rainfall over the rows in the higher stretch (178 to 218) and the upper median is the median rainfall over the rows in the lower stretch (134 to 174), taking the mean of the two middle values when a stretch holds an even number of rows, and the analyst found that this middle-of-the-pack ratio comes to 1.09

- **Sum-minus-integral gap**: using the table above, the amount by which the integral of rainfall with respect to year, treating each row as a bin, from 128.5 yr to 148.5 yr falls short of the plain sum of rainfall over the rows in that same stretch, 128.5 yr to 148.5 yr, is -101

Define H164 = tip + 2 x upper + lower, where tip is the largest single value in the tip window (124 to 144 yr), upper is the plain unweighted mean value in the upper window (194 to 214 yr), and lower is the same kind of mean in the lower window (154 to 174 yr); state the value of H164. 25.0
